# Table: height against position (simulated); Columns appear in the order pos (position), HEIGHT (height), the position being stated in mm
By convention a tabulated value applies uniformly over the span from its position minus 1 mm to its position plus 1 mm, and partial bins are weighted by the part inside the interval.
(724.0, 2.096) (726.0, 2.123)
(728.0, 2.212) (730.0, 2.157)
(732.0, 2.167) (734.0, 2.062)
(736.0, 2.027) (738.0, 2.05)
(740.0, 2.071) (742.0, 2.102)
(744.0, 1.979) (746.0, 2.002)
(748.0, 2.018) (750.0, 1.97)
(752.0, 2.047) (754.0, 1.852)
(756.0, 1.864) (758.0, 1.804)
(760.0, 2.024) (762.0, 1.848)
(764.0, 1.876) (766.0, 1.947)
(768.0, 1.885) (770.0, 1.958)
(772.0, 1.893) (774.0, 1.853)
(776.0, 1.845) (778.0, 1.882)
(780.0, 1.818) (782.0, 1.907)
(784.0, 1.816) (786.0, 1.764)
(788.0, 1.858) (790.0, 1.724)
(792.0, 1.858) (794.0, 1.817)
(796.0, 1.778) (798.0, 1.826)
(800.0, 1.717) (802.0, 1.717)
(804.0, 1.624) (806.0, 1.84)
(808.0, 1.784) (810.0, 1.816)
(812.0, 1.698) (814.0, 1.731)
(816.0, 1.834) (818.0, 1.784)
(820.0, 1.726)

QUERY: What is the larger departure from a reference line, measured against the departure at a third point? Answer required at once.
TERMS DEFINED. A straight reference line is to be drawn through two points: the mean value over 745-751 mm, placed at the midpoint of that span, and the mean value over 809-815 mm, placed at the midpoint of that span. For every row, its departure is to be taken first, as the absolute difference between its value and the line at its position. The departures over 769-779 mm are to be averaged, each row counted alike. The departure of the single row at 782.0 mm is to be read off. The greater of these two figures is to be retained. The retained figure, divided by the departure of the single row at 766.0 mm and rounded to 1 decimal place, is 2.1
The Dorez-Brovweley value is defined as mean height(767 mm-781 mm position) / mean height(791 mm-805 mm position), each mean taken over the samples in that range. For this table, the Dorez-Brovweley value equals 1.06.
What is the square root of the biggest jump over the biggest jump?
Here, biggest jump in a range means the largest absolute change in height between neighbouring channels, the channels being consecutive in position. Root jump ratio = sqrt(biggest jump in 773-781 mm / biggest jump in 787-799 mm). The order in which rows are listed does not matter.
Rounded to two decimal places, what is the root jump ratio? 0.69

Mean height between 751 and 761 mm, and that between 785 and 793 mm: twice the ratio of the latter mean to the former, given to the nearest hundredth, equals 1.88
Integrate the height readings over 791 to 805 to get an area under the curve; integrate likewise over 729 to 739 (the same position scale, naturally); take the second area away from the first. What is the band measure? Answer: 4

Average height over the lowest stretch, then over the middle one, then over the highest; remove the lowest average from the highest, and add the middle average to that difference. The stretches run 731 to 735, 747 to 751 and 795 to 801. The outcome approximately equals 1.65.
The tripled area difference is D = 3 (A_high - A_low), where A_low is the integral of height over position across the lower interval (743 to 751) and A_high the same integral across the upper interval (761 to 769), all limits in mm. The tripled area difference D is -2.5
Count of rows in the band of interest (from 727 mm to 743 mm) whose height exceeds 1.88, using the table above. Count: 8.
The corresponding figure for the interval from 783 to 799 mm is 0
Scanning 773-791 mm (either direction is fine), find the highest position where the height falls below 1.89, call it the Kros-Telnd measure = 790.0 mm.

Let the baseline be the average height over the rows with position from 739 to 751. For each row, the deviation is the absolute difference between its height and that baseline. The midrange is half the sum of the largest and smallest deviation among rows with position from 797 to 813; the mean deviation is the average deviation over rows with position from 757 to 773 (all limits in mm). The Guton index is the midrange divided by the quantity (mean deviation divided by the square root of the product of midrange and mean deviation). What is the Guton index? 0.5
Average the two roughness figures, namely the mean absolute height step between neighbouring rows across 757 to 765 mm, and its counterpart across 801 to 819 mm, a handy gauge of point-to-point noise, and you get 0.114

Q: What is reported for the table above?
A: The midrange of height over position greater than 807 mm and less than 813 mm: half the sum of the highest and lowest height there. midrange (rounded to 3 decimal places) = 1.757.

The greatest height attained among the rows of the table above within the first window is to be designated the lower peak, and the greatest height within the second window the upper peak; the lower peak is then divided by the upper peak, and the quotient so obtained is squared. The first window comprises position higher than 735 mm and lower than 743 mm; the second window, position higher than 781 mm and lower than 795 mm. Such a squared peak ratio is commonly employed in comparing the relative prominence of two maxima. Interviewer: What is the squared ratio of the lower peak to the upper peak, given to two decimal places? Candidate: 1.21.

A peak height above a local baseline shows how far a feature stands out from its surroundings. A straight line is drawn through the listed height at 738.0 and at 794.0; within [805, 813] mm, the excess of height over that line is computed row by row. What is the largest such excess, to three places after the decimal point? 0.073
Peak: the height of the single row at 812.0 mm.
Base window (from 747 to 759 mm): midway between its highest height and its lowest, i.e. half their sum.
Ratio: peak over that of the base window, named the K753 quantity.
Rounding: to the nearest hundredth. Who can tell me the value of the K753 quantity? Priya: 0.88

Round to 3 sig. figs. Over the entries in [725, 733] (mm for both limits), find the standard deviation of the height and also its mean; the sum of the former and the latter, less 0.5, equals 1.70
